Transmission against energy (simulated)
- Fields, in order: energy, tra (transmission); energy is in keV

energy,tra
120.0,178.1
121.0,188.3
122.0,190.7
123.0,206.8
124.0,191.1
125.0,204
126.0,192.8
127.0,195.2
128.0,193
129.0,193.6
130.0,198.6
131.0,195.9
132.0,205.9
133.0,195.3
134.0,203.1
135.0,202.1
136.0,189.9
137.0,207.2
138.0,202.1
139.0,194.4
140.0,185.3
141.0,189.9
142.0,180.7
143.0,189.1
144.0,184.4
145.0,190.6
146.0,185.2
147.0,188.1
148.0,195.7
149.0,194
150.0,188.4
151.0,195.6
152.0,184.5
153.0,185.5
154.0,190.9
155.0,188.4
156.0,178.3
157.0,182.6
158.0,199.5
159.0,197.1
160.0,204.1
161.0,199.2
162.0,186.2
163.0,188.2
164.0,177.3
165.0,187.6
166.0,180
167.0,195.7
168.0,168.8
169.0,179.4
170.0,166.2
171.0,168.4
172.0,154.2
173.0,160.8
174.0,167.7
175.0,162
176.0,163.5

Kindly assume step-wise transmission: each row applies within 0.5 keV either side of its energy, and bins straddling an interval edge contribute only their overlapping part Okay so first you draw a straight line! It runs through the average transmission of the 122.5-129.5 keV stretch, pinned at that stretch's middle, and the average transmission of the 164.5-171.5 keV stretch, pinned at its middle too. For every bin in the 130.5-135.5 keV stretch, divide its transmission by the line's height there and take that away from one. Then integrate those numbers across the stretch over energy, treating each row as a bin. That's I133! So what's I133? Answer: -0.18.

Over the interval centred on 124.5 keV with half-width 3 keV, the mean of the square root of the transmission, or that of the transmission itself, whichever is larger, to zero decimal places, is 197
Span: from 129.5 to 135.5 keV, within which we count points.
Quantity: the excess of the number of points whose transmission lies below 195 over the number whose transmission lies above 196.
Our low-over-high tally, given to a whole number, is -4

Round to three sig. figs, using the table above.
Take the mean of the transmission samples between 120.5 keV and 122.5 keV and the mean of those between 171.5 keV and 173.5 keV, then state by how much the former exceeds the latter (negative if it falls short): 32.0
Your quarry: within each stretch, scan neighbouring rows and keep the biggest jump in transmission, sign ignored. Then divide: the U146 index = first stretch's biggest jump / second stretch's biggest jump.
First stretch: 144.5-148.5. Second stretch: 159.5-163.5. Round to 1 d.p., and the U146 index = 0.6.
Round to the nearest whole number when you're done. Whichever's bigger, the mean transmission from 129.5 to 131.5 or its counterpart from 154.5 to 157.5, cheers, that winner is 197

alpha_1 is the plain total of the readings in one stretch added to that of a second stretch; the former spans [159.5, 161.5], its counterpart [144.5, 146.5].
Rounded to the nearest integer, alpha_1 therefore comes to 779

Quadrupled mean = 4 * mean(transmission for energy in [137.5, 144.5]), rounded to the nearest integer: 758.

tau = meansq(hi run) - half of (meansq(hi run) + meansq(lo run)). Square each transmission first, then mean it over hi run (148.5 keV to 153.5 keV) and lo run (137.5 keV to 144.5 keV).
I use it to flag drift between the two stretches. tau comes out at 23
